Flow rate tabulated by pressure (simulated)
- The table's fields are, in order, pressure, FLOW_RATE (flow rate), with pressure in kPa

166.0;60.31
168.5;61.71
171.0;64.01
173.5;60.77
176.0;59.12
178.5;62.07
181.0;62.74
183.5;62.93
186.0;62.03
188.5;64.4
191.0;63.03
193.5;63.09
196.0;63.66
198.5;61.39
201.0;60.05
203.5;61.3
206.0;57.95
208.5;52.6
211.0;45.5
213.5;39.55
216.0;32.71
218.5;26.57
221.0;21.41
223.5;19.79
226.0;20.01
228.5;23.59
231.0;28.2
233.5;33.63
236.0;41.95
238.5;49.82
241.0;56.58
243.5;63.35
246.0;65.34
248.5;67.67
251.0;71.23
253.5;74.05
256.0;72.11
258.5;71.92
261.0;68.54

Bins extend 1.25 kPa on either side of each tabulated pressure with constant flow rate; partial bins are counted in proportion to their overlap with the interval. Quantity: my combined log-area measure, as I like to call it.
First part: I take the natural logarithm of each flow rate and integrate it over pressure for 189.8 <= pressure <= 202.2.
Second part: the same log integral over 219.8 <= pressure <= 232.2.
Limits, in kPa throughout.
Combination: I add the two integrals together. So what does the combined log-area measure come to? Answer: 90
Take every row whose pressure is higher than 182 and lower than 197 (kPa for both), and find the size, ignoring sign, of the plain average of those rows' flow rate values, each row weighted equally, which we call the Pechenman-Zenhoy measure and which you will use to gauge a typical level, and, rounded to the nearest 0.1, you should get 63.2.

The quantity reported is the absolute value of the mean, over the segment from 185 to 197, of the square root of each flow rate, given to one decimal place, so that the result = 8.0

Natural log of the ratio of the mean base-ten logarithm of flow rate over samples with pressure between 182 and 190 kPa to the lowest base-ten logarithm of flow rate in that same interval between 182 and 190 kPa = 0.004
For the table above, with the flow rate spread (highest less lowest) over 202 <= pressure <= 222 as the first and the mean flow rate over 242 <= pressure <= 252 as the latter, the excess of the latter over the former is 27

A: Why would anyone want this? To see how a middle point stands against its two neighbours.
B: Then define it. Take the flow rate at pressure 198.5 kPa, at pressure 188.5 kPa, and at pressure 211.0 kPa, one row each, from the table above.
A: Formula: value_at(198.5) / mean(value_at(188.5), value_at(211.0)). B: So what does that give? 1.1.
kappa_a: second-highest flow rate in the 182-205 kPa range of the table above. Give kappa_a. 63.66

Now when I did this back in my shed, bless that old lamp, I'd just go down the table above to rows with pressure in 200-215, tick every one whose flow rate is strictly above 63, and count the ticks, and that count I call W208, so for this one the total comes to 0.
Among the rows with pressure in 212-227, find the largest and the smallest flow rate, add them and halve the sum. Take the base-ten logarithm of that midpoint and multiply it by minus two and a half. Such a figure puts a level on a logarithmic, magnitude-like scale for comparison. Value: -3.7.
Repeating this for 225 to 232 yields -3.5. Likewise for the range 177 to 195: -4.5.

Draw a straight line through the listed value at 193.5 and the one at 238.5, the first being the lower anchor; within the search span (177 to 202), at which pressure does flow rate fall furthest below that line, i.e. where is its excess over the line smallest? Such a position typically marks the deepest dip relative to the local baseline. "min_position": 178.5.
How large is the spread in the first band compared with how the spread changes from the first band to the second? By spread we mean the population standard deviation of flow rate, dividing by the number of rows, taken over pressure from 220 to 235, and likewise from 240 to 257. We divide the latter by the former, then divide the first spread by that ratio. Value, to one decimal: 4.5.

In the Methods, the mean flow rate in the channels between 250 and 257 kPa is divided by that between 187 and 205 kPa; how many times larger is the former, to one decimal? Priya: 1.2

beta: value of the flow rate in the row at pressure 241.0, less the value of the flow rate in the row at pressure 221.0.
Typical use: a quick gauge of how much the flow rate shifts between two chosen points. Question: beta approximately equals 35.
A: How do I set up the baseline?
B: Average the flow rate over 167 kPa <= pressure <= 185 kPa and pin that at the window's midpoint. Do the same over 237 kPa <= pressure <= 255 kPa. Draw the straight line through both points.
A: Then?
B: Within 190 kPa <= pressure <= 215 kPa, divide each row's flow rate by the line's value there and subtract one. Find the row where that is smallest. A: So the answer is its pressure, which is 213.5 kPa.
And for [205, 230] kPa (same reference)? 223.5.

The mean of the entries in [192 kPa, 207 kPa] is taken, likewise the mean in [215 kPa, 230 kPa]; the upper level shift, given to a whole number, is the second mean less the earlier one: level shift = -37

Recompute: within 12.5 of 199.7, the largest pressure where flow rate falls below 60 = 211.0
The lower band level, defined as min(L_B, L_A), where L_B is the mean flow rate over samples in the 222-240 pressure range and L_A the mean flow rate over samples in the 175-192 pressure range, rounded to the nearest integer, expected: 31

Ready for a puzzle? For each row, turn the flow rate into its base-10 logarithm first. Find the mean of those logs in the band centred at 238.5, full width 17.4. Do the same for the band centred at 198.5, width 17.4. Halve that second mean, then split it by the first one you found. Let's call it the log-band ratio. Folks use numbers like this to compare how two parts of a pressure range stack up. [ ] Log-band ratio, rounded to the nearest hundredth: 0.54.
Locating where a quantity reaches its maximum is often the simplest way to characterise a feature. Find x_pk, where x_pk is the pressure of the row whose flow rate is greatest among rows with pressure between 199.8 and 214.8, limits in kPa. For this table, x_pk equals 203.5 kPa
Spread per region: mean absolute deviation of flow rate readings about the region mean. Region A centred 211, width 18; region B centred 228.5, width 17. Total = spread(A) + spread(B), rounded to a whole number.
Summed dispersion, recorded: 17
